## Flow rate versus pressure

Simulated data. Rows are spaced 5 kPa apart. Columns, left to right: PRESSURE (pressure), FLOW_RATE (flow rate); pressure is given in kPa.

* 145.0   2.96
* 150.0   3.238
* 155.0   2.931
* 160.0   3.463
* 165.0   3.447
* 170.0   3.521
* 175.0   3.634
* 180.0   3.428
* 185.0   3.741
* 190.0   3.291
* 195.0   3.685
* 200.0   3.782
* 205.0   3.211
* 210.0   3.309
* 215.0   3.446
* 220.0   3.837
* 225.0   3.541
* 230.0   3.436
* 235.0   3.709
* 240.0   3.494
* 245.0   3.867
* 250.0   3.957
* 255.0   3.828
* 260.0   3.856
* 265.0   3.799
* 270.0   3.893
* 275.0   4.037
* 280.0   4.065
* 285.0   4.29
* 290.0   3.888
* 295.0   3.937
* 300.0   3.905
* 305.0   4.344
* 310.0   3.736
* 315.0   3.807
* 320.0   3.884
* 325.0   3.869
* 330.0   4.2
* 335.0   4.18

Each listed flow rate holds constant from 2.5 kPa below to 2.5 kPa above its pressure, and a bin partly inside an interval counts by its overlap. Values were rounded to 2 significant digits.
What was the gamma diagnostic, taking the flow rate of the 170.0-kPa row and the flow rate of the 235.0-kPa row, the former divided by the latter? 0.95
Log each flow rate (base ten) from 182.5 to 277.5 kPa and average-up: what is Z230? 0.56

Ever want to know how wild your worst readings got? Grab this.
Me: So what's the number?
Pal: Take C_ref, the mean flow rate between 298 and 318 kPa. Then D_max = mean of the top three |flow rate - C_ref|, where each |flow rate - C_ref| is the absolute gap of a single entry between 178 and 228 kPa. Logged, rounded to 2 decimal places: 0.68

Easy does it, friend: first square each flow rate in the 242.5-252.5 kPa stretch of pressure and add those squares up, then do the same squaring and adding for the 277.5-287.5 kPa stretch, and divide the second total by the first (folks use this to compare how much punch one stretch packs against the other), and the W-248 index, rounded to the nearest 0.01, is 1.14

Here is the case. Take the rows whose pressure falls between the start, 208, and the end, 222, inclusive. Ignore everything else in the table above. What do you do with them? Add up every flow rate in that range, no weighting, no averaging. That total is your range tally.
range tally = 11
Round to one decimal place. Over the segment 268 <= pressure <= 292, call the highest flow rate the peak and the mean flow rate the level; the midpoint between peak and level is 4.2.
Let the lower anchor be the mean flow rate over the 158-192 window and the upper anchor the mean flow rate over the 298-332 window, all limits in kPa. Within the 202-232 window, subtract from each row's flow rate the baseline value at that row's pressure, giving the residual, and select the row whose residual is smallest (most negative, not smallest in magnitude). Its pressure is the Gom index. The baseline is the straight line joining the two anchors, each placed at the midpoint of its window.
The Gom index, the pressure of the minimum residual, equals 205.0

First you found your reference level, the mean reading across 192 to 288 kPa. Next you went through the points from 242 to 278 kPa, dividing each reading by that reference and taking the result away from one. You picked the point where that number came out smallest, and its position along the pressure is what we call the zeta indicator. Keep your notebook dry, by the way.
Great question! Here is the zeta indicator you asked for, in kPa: 275.0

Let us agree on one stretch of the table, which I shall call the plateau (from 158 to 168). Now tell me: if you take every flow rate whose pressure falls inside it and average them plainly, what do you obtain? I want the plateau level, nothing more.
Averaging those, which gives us 3.5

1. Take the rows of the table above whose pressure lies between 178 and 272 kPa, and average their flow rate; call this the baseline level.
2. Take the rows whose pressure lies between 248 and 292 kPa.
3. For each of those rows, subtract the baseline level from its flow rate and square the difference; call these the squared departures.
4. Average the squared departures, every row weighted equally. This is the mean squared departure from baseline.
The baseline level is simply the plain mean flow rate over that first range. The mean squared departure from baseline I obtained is 0.12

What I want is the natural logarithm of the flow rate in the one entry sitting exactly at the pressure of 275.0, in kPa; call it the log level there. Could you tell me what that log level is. 1.40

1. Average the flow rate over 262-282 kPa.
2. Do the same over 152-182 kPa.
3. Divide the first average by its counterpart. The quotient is 1.16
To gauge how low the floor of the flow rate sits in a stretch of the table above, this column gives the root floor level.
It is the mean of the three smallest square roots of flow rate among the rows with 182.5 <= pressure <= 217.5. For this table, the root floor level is 1.81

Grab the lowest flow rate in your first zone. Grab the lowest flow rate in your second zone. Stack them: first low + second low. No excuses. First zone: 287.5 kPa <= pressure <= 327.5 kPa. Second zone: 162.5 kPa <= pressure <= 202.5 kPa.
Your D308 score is 7.03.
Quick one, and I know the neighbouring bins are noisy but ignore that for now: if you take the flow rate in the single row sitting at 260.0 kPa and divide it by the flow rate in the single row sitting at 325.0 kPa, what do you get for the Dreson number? 1.00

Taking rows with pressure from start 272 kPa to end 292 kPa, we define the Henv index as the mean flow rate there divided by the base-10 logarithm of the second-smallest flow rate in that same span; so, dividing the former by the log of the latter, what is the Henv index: 6.72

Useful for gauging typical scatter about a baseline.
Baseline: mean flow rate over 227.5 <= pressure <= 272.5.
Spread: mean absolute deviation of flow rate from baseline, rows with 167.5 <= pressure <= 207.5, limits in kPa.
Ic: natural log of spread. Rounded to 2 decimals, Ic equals -1.47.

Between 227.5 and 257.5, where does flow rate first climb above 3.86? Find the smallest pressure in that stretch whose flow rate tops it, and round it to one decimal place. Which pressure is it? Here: 245.0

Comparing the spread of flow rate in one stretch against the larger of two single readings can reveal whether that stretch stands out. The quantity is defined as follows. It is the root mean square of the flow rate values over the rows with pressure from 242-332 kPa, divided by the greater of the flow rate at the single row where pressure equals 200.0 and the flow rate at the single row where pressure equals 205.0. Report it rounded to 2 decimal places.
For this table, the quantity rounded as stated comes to 1.05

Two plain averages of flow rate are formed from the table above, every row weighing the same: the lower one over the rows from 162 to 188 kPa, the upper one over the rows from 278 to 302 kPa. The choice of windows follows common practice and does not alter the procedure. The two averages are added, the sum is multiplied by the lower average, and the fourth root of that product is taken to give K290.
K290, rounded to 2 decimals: 2.28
